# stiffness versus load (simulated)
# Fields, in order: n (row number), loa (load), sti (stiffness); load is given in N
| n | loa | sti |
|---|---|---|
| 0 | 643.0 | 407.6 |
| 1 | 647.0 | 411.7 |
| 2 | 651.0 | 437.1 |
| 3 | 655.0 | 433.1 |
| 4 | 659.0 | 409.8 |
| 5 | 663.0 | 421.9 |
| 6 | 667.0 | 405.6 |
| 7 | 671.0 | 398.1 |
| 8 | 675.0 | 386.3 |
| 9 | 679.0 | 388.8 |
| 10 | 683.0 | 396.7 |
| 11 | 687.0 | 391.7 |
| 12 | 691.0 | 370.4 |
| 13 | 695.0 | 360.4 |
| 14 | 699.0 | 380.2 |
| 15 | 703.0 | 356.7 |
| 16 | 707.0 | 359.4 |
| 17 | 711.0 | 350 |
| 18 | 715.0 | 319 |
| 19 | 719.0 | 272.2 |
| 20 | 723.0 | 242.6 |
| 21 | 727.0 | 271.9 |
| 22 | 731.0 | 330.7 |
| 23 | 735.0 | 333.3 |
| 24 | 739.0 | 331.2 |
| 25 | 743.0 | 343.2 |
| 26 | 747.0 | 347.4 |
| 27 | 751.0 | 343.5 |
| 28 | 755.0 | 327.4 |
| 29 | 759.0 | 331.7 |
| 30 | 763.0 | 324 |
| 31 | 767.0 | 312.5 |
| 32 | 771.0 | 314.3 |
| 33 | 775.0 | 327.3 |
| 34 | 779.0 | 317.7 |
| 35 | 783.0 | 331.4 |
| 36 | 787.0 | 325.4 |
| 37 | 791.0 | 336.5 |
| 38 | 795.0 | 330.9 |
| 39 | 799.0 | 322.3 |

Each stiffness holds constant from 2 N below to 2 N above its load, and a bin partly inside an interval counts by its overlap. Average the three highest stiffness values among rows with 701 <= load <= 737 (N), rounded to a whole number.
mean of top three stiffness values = 355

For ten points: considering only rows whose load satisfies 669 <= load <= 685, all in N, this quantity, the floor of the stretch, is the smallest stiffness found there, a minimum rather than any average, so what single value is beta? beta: 386.3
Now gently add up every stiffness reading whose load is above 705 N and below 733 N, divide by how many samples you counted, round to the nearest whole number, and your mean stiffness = 307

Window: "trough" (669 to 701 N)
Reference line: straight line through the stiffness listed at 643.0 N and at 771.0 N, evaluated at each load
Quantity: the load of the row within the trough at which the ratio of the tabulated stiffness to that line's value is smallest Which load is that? 695.0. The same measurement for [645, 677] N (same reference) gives 675.0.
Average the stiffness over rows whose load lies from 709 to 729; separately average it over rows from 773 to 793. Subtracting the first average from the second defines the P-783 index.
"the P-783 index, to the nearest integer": 37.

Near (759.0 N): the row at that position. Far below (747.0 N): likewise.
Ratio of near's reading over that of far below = 0.95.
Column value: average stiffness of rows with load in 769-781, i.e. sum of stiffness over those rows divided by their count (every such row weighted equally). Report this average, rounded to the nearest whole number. 320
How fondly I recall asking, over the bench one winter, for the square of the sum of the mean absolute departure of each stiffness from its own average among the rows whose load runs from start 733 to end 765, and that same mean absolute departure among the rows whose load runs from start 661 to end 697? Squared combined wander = 405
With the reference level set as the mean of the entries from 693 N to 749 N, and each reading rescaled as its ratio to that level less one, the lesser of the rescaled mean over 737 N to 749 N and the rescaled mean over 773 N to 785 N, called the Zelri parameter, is -0.0091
